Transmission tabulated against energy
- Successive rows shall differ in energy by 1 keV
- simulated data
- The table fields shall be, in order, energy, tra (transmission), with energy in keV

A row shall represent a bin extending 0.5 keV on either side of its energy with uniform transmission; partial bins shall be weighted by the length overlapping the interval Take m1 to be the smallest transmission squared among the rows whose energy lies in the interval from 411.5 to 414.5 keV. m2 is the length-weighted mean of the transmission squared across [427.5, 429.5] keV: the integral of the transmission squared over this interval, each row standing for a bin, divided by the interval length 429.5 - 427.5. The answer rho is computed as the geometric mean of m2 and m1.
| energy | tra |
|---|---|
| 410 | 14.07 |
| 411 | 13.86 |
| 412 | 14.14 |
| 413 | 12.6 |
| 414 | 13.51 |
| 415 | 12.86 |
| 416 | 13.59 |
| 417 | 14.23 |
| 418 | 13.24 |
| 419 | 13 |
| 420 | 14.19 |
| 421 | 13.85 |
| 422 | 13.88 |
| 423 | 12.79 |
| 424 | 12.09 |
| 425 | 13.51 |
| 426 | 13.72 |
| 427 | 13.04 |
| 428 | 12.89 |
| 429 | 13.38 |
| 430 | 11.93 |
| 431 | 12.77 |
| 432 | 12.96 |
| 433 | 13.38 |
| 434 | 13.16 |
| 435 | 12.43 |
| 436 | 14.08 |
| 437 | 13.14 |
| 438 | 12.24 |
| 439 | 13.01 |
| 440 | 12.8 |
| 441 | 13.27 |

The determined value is 166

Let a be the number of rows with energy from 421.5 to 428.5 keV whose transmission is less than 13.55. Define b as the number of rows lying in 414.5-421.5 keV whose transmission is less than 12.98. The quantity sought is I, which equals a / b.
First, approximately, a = 5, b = 1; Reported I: 5.0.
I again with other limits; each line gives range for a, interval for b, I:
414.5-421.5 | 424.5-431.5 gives 1.0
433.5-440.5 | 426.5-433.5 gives 1.5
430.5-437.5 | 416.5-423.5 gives 6.0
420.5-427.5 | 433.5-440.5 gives 1.3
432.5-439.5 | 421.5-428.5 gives 2.0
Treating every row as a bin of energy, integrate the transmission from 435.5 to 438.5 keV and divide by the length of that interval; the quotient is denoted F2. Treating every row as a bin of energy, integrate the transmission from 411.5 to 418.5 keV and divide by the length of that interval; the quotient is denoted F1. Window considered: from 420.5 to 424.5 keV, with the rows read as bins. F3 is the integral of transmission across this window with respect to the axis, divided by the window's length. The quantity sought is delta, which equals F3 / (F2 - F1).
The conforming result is -44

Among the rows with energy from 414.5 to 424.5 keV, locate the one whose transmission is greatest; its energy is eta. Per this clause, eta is 417 keV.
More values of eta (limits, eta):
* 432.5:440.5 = 436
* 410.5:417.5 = 417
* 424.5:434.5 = 426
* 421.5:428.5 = 422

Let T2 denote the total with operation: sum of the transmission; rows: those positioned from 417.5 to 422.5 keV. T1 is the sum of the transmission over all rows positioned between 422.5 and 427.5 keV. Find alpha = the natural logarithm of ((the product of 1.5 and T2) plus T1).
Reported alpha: 5.12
